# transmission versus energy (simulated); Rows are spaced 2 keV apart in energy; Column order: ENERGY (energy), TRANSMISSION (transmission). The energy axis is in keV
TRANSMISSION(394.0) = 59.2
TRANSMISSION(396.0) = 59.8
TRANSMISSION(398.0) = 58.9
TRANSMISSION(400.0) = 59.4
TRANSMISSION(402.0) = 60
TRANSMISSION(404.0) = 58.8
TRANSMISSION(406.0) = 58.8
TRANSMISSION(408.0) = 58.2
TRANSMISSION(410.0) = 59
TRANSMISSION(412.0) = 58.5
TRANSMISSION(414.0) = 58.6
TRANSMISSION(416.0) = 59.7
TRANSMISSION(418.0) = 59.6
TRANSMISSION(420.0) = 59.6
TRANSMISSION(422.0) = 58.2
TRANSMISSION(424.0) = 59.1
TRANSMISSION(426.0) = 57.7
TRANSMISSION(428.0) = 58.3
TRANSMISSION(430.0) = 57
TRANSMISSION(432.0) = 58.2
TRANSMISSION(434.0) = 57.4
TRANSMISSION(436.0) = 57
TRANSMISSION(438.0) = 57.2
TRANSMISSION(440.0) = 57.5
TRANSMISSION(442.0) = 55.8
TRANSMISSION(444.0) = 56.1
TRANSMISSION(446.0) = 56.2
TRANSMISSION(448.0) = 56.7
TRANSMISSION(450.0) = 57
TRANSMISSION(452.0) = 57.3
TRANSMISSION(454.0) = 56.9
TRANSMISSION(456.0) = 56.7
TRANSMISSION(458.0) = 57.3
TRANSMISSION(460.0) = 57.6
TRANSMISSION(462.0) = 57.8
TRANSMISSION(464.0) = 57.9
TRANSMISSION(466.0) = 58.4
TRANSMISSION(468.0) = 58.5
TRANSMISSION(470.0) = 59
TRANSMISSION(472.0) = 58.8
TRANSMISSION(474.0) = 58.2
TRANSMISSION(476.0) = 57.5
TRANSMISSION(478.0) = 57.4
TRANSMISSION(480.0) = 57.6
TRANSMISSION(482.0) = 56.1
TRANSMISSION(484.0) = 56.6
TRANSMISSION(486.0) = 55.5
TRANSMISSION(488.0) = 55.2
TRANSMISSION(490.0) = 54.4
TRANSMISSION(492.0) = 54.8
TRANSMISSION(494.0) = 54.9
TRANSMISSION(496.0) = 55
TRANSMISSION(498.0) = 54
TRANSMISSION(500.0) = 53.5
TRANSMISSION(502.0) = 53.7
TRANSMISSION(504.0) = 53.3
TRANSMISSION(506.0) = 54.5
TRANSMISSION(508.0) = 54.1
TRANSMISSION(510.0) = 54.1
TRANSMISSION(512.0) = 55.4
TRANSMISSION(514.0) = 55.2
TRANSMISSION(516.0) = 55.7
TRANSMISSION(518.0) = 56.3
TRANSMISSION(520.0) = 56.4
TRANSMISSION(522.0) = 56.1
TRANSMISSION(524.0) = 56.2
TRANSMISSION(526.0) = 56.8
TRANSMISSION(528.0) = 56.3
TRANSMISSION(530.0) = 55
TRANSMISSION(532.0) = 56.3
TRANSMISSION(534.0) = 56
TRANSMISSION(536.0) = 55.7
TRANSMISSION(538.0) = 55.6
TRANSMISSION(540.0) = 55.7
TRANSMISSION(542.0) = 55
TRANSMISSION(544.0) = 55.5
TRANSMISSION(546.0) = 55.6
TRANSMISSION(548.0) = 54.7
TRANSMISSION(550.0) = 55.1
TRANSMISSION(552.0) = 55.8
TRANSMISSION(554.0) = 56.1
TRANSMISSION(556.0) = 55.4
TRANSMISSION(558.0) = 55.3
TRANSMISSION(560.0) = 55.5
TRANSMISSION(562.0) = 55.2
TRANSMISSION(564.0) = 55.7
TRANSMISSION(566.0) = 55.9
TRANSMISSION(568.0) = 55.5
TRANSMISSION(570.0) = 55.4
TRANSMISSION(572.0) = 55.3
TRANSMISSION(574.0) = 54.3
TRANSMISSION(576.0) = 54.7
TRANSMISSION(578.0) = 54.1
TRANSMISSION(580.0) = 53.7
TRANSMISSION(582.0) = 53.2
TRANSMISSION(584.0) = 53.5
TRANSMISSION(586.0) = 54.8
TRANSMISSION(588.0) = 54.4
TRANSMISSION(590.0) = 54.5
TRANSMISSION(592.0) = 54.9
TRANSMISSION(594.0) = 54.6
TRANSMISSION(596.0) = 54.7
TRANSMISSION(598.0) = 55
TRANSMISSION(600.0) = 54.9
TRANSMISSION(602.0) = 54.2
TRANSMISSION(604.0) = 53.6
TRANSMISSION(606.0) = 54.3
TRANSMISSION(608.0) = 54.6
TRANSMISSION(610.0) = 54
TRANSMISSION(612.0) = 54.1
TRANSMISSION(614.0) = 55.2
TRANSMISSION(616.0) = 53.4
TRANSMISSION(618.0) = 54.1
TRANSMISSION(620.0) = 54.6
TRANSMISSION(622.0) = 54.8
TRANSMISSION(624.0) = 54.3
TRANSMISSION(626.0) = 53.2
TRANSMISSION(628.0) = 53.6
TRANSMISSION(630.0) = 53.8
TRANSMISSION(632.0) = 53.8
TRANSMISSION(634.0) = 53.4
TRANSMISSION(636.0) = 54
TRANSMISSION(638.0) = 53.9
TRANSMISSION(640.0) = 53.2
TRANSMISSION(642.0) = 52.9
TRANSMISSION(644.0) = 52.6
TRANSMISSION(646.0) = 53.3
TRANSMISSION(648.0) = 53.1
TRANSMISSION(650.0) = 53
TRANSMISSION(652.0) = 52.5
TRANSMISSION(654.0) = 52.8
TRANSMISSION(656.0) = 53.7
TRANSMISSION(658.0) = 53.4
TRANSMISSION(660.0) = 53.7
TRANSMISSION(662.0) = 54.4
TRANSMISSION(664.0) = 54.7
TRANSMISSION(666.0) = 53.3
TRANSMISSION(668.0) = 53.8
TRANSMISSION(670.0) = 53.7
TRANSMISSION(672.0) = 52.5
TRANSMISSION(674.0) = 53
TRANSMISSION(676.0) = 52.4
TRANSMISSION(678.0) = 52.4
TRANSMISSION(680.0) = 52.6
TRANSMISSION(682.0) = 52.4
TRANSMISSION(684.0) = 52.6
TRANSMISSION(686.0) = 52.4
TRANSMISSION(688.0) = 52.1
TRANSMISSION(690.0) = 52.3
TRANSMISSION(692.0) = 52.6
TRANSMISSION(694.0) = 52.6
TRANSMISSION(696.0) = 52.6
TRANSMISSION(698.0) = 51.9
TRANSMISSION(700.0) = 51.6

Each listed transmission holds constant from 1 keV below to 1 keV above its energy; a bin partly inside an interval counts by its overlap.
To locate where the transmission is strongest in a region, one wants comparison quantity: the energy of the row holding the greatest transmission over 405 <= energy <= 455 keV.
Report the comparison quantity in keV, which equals 416.0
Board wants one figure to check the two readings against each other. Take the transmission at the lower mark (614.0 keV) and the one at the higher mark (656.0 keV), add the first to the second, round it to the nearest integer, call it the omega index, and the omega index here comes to 109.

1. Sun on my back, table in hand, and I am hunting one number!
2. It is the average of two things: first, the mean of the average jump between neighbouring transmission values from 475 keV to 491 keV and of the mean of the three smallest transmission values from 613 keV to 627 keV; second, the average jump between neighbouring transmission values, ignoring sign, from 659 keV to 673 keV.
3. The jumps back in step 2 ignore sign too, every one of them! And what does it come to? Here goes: 13.9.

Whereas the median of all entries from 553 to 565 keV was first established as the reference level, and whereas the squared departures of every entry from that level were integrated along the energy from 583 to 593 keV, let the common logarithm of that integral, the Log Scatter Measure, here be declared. 1.1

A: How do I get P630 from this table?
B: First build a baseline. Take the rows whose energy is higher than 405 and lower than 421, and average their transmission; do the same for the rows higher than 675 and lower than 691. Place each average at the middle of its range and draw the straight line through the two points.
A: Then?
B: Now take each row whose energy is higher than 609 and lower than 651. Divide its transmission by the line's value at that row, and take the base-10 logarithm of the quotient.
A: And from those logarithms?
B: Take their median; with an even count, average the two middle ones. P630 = -0.0003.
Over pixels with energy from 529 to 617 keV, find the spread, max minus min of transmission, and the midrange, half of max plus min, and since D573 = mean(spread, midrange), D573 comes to 28.9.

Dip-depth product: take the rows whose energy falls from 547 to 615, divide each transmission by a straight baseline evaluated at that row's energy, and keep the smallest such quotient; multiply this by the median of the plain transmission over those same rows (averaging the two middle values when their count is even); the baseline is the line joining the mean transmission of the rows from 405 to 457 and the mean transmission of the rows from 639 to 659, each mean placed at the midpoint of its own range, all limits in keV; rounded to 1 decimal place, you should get 53.4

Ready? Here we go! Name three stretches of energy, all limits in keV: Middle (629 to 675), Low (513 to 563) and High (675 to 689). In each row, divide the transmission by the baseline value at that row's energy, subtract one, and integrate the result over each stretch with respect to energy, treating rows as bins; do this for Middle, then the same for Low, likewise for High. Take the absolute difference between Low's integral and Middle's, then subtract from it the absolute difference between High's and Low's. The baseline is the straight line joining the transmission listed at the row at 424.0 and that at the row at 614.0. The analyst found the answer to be -0.5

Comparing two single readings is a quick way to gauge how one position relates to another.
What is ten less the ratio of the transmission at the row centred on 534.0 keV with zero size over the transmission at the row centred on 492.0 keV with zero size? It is 8.98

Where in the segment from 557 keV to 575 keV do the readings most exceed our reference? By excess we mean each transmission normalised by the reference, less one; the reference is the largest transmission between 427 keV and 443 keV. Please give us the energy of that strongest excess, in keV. 566.0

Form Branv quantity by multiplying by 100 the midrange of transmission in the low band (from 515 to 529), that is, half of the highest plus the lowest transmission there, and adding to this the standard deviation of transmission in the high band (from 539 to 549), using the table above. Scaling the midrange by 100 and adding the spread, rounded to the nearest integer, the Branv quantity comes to 5625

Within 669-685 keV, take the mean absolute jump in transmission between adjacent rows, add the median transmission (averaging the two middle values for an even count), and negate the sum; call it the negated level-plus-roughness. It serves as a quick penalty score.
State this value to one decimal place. -53.0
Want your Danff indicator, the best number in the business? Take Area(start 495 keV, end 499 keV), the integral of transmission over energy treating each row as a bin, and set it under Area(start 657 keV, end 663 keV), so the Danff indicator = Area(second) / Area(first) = 1.5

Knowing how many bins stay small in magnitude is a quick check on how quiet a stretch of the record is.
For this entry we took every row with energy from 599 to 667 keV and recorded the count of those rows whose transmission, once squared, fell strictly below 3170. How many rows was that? 34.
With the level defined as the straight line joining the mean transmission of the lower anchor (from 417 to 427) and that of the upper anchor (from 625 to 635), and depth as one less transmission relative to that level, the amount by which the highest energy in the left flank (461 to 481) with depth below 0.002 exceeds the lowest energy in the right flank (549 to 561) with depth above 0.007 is -70 keV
